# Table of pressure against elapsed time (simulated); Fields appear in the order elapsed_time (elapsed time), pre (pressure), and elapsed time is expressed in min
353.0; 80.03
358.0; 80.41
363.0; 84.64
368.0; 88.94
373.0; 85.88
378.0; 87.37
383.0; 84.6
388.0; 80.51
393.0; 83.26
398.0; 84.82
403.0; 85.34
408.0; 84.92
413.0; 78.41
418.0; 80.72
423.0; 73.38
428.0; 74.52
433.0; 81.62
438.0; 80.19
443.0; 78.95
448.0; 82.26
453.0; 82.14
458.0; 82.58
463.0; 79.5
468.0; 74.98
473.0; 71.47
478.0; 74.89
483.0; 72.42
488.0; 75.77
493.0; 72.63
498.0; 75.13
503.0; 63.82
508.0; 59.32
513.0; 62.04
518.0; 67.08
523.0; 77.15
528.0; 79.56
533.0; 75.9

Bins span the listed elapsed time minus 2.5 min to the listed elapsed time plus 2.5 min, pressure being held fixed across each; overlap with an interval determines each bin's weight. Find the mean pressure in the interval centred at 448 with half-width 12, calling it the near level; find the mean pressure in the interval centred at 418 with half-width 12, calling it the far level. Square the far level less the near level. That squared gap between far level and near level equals 8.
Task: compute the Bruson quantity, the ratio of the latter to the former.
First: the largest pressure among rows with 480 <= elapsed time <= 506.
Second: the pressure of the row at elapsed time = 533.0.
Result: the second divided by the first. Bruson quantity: 1.00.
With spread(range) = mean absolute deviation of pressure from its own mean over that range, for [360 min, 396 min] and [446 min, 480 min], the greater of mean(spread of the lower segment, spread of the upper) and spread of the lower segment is 2.93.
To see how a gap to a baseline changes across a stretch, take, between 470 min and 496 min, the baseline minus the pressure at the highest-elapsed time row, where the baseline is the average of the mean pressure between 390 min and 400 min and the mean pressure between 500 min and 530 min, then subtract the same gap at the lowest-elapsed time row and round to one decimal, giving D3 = -1.2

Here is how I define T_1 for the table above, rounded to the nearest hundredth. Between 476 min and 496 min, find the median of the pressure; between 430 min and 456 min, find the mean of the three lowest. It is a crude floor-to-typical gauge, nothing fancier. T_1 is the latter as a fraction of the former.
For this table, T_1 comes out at 1.09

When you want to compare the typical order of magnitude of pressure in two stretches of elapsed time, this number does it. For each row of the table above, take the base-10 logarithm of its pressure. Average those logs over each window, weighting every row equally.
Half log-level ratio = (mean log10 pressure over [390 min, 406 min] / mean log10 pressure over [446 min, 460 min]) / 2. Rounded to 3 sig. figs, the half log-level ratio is 0.503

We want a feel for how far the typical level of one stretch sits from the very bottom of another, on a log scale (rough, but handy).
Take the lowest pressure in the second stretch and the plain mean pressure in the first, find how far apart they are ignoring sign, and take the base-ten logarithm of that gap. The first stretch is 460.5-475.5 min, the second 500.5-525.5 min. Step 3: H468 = 1.20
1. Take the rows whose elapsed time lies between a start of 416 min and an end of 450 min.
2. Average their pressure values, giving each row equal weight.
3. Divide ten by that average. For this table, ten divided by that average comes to 0.127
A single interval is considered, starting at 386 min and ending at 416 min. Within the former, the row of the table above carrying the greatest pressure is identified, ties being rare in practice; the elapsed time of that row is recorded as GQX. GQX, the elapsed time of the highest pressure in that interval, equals 403.0 min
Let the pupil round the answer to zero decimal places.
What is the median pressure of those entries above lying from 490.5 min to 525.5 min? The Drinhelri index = 67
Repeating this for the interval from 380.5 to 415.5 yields 85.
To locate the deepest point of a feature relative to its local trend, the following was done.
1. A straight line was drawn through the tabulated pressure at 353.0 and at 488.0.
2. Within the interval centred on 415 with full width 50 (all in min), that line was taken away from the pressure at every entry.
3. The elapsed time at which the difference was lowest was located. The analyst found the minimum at 423.0 min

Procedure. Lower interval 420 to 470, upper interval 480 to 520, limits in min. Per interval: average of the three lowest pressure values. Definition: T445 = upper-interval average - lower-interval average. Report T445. -13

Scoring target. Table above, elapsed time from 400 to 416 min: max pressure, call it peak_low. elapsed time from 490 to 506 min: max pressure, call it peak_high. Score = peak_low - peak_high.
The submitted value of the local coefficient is 10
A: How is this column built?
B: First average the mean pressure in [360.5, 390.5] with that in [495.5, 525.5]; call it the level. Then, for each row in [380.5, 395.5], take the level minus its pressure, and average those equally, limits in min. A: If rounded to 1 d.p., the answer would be -6.4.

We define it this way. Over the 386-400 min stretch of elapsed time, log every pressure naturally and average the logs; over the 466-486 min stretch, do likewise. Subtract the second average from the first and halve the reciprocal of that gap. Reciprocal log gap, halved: 4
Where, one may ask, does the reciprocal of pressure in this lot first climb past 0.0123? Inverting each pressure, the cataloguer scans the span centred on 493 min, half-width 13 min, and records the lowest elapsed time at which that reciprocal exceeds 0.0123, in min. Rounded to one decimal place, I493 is 483.0 min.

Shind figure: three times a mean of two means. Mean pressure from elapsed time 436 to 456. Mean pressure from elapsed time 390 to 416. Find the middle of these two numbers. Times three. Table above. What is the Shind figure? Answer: 246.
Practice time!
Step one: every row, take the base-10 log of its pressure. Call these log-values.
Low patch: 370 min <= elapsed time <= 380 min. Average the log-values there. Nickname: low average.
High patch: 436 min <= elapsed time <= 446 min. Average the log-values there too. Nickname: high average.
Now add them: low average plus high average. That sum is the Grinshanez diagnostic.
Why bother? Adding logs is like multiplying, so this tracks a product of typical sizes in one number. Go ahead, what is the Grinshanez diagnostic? 3.84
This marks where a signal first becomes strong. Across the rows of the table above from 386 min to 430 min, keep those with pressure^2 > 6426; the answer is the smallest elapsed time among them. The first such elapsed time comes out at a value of 388.0 min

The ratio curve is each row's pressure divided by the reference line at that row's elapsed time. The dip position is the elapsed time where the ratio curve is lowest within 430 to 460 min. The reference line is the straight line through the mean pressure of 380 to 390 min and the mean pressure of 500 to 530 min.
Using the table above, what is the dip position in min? 443.0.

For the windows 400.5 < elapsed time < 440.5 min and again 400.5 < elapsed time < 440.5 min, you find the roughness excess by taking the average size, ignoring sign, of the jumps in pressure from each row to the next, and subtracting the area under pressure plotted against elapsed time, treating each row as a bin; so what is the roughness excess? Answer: -3192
